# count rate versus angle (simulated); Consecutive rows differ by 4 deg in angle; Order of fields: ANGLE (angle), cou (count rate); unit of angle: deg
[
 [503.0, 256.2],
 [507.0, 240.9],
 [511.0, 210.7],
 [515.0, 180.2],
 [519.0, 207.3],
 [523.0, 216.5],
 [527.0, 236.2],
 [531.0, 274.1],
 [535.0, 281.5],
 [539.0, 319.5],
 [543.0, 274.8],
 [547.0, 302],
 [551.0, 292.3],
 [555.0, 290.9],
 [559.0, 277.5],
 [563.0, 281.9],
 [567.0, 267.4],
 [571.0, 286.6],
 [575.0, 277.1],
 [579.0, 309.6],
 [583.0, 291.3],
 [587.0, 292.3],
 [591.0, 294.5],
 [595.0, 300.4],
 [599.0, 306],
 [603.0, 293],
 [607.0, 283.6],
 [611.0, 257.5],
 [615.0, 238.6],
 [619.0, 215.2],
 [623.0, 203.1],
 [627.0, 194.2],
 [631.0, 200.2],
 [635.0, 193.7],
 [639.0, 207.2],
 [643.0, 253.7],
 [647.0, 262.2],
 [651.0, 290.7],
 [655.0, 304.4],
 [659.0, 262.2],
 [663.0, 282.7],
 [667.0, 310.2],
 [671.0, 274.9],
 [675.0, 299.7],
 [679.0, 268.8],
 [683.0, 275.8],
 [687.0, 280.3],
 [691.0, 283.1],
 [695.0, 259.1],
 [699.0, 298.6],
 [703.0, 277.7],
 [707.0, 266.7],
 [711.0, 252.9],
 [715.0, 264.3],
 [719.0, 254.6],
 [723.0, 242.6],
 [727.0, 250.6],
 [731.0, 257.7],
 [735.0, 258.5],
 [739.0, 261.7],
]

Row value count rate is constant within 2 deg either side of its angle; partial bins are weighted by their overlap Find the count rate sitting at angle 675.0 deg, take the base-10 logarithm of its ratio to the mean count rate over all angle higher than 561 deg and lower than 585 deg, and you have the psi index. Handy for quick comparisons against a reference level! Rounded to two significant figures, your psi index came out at 0.021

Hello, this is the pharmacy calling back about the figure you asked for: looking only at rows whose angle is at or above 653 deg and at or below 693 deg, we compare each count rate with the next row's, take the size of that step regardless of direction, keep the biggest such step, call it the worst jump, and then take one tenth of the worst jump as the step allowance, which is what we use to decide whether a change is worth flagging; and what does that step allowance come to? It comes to 4.2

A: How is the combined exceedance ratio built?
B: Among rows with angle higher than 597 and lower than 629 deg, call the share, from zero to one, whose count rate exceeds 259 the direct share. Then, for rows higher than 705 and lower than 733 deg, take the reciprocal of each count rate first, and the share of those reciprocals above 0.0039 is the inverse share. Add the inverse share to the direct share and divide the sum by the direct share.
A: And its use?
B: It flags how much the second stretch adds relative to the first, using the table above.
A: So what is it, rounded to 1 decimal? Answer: 2.5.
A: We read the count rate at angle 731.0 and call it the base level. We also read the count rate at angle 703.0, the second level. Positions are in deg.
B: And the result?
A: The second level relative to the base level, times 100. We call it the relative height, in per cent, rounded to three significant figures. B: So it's 108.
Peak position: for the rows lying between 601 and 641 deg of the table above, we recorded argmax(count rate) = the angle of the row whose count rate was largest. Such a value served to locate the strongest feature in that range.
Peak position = 603.0 deg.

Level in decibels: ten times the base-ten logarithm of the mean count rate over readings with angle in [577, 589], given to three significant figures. 24.7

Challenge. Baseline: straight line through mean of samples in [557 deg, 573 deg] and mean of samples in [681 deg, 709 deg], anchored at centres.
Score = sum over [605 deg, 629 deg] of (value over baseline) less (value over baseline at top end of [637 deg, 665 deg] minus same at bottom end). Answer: 4.74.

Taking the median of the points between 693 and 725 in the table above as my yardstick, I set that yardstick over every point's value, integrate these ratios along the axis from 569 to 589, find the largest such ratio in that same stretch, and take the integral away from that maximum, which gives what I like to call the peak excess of -17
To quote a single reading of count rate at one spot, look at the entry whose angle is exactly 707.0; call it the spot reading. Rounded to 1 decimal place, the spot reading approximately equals 266.7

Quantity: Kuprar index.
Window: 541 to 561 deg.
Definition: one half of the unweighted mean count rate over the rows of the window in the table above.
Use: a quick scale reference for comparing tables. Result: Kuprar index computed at 144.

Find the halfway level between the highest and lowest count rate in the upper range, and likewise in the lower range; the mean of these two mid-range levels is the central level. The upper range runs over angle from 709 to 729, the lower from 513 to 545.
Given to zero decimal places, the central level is 252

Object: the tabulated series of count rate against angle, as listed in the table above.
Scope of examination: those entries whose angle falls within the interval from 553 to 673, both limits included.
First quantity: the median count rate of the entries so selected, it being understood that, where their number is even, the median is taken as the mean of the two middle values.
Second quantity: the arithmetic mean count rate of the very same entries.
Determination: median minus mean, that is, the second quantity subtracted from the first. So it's 13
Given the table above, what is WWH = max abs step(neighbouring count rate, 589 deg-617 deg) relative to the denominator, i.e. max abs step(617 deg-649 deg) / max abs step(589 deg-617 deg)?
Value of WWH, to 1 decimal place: 1.8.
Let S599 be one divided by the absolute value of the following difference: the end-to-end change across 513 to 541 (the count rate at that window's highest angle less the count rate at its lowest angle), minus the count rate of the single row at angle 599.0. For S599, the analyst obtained 0.0060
